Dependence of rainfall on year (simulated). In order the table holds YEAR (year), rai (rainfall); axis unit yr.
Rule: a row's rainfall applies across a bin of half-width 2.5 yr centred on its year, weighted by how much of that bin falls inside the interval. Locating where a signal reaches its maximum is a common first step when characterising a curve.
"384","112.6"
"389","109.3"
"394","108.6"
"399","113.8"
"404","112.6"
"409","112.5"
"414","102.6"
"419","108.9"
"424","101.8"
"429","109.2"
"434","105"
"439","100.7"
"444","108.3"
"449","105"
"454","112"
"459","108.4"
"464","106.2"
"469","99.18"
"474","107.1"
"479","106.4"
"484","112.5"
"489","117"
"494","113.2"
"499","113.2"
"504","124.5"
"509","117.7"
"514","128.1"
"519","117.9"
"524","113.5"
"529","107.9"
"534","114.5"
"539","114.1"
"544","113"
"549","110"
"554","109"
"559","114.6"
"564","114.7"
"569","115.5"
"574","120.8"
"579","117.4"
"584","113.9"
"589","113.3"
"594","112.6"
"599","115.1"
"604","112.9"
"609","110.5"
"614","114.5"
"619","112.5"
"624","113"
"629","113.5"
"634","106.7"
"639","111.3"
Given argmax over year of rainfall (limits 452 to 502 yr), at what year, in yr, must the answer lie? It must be 489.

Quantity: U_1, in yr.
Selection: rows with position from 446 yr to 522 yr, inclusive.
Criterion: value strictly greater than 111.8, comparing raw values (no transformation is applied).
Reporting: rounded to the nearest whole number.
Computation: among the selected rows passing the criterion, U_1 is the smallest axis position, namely 454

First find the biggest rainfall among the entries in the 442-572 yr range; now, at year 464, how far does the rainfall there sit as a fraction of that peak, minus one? -0.17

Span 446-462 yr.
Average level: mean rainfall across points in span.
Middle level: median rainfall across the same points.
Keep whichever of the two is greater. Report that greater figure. 108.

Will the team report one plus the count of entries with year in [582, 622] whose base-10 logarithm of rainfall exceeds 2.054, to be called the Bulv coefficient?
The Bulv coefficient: 5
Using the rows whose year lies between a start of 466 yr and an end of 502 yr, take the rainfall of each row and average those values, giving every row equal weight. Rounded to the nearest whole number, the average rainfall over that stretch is 110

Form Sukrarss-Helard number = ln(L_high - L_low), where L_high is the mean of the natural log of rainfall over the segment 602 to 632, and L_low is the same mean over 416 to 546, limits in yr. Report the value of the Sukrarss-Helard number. -4.0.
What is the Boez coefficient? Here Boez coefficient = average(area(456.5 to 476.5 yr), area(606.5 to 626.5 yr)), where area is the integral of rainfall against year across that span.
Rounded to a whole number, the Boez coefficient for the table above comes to 2178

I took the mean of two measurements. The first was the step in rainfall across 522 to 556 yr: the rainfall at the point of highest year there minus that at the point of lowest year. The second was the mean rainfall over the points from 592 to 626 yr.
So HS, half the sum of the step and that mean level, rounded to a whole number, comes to 54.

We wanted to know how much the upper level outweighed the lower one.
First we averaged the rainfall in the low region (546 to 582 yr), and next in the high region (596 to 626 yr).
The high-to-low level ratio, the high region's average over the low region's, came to 0.99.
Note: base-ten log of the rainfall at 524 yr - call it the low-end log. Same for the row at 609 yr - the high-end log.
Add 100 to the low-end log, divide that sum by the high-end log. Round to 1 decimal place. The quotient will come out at 49.9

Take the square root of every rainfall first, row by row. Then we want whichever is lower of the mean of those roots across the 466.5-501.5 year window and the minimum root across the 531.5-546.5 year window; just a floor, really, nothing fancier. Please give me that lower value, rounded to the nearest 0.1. 10.5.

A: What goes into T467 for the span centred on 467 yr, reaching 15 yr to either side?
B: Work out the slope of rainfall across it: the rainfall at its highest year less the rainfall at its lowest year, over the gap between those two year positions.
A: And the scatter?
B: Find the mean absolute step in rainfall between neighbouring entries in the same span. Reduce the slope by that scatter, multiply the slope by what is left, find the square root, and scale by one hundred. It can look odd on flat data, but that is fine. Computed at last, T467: 101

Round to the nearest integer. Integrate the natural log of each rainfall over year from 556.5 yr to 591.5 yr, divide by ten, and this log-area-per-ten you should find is 17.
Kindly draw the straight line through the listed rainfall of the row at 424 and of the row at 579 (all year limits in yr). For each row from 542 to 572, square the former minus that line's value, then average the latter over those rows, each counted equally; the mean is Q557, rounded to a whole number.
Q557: 10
